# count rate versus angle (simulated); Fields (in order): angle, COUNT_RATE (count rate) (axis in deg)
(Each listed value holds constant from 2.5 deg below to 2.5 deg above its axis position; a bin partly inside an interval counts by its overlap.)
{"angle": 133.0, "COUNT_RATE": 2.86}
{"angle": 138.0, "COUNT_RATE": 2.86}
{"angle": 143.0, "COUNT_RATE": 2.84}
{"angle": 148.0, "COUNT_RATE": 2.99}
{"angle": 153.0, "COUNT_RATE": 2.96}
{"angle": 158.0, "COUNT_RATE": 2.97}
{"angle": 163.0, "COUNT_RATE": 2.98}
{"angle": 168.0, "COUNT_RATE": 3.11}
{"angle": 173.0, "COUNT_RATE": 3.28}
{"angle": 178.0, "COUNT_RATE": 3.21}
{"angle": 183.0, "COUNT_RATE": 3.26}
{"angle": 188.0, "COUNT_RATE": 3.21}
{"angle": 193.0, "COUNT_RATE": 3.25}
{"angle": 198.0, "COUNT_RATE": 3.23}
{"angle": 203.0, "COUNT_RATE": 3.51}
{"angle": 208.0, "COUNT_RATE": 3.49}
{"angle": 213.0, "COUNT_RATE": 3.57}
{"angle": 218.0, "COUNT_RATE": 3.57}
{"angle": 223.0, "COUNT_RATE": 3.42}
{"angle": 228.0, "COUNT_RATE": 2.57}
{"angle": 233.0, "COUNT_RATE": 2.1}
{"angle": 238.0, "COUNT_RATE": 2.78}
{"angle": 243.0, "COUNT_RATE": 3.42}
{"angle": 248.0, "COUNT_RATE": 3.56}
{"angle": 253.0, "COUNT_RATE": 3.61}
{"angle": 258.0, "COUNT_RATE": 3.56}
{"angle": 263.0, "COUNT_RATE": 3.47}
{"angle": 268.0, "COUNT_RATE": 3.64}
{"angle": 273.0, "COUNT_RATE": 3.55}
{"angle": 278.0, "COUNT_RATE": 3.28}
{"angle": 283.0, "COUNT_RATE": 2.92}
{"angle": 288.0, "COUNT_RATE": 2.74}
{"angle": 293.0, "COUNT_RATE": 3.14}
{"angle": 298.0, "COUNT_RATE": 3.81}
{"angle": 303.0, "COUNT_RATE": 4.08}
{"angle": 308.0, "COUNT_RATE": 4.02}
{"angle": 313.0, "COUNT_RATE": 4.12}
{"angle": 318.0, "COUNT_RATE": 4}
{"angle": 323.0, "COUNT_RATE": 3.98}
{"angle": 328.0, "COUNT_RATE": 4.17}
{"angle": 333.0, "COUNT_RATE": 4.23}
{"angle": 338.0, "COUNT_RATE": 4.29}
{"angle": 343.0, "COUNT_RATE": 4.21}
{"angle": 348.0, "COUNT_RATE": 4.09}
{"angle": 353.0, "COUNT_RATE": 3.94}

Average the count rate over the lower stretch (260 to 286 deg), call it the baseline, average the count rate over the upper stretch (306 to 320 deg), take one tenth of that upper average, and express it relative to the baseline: 0.120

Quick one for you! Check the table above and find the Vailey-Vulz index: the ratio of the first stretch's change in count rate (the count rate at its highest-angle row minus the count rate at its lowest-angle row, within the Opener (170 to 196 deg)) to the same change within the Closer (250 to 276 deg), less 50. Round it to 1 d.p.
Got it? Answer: -49.5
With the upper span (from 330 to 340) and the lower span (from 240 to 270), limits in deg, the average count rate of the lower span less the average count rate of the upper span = -0.7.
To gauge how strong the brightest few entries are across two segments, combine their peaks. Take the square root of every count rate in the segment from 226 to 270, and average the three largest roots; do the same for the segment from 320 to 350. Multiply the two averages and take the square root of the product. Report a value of 1.98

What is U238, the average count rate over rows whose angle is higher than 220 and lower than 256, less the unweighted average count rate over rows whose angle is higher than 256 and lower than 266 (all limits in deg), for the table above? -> -0.4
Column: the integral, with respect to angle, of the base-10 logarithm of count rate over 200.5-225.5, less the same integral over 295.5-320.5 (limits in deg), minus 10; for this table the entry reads -11.4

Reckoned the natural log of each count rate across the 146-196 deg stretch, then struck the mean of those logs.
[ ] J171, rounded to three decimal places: 1.138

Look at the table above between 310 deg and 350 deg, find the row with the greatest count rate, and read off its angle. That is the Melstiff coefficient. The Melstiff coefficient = 338.0 deg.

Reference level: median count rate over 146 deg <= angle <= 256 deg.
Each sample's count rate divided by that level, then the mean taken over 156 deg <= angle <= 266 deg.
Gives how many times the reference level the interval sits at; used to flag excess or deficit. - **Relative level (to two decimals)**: 1.00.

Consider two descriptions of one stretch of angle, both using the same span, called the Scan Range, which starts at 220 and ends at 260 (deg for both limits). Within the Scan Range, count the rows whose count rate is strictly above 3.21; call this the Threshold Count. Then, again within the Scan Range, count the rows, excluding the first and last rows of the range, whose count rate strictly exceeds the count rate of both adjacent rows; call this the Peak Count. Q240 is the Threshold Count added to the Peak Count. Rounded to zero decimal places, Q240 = 6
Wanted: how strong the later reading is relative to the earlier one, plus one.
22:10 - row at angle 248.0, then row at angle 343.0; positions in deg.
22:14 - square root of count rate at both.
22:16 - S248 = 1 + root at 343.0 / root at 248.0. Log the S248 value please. 2.09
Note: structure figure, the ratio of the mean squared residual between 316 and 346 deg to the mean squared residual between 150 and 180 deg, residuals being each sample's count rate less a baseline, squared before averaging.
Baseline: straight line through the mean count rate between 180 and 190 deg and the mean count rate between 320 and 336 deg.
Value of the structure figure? 1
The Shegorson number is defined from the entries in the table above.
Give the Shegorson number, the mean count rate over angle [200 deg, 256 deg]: 3.24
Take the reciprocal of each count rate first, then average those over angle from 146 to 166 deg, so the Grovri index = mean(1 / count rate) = 0.34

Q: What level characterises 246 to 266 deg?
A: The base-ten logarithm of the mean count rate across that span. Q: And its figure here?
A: 0.55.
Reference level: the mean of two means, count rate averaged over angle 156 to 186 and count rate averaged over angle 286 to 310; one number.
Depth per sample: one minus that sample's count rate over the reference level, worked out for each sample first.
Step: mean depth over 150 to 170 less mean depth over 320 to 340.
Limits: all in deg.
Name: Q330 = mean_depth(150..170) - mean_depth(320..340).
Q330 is 0.35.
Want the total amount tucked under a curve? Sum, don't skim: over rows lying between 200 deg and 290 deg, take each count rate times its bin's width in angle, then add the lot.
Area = 294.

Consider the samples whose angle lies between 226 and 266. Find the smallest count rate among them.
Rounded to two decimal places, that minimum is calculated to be 2.10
